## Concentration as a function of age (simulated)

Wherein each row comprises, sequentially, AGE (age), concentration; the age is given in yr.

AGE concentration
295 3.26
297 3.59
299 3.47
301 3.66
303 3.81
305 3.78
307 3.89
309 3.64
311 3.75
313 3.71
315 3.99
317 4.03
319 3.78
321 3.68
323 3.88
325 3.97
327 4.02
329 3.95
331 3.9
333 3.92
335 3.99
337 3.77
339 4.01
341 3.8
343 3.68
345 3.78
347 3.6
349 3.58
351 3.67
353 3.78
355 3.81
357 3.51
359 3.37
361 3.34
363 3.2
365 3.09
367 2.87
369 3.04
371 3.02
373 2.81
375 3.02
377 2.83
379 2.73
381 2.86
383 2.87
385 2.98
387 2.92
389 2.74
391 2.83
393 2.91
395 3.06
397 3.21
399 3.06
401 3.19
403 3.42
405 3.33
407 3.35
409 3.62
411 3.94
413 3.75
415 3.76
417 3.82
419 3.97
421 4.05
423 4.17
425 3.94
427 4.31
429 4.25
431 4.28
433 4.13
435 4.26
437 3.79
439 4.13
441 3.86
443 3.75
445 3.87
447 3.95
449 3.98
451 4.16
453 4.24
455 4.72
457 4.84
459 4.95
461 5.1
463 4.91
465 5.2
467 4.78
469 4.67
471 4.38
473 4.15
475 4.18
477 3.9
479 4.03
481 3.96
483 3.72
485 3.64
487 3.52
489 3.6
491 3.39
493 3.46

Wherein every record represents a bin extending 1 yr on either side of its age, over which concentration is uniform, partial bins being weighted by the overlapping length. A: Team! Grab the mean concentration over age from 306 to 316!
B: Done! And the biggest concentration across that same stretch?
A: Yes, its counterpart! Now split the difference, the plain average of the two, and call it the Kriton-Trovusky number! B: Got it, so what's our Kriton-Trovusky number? 3.89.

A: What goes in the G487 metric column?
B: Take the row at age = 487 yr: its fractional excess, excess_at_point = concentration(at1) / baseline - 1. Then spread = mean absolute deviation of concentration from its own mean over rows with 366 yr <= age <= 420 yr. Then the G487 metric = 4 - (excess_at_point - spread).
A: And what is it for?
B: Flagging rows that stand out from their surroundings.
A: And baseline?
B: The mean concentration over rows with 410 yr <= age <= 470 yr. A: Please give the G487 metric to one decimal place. 4.5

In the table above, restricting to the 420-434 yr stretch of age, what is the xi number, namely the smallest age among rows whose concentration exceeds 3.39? 421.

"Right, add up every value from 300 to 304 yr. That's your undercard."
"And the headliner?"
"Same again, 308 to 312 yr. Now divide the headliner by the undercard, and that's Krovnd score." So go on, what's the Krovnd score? 0.99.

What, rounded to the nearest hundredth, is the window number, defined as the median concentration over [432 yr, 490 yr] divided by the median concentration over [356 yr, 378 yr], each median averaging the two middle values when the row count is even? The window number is 1.36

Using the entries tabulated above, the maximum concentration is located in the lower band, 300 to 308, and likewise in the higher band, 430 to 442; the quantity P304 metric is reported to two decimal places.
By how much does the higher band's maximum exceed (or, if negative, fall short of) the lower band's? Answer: 0.39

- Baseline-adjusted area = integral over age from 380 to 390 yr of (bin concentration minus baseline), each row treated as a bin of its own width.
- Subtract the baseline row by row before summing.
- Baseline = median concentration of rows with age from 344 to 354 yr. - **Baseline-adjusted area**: -8.0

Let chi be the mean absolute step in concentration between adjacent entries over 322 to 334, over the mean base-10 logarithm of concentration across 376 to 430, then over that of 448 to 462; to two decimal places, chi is 0.16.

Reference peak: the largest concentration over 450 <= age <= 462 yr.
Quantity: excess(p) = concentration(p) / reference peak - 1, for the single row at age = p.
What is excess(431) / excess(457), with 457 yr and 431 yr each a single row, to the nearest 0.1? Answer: 3.2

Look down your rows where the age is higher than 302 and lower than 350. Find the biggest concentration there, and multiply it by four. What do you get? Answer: 16.1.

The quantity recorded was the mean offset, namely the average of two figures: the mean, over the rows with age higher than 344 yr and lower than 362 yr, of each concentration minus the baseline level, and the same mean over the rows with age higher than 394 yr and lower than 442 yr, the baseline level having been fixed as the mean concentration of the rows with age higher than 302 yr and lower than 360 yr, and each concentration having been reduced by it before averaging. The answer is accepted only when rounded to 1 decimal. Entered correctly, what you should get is -0.1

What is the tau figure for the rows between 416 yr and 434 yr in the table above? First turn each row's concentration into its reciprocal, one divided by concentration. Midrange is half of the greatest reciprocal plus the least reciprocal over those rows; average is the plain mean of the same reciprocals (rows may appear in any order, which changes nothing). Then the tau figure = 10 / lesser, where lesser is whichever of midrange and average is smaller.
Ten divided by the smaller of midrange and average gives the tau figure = 41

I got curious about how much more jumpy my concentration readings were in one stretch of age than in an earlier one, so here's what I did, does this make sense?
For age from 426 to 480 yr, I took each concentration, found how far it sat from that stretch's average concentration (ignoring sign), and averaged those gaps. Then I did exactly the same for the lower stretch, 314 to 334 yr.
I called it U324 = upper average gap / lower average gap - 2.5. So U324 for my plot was 1.7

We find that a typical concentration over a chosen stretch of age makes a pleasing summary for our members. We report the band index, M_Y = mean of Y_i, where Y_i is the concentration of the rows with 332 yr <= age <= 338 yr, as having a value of 3.9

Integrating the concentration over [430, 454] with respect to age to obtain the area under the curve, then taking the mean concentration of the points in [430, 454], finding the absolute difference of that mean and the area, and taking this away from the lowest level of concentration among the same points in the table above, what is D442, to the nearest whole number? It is -89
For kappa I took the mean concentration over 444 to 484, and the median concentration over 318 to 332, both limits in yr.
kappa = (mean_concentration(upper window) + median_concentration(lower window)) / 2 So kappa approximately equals 4.1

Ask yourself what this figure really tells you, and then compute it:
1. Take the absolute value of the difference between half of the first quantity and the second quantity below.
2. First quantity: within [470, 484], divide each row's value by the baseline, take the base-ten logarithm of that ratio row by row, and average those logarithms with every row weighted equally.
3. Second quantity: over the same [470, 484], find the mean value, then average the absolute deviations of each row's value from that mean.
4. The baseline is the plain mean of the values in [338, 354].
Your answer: 0.15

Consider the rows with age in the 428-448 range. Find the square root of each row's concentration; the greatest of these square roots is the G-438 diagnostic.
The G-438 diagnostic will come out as 2.07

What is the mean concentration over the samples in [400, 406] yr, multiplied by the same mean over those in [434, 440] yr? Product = 13.5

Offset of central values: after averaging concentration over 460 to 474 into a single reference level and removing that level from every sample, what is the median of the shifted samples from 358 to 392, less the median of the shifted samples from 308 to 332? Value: -1.0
